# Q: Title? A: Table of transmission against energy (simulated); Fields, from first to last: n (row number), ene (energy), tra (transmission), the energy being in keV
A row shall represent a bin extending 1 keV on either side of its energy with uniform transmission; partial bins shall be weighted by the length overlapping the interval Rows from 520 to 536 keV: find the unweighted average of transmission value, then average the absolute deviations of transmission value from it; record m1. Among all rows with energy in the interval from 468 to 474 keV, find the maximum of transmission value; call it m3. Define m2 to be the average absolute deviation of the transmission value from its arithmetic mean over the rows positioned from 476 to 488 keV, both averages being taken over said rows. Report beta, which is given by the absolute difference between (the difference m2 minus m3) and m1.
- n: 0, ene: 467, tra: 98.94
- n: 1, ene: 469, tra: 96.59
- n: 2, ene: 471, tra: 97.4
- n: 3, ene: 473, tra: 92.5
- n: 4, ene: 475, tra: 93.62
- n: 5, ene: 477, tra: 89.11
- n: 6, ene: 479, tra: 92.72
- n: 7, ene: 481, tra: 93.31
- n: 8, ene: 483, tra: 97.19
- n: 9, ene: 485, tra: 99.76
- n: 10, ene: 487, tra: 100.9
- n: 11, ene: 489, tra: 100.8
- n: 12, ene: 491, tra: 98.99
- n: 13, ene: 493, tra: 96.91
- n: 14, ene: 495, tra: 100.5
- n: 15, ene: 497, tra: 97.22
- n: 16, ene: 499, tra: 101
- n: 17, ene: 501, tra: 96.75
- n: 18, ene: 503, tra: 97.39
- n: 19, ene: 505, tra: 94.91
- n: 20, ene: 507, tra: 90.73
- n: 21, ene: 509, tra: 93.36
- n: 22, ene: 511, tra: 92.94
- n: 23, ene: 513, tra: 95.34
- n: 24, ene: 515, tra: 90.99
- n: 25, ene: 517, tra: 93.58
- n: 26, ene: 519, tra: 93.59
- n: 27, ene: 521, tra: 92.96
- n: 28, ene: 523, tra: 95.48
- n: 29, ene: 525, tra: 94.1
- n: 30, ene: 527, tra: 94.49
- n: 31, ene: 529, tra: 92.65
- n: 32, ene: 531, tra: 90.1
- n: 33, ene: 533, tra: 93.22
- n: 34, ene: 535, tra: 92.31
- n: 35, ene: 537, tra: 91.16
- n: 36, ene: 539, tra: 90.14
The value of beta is 95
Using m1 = 1.16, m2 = 3.8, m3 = 97.4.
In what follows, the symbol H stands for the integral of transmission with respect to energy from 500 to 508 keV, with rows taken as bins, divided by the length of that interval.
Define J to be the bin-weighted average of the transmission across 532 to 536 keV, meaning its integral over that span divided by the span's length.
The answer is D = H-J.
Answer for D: 2.2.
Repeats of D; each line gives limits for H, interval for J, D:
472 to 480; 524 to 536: -0.8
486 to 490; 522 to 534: 7.5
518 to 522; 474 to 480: 1.5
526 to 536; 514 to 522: -0.2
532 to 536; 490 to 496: -6.0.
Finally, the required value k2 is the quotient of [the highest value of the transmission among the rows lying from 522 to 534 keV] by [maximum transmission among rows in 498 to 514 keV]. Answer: 0.95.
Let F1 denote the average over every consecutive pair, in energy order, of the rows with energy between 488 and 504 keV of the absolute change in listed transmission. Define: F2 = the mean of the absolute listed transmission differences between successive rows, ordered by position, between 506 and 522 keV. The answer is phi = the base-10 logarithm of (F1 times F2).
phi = 0.71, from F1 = 2.78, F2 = 1.9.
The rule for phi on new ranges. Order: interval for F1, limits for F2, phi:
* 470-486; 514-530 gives 0.61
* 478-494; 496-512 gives 0.66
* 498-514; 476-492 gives 0.68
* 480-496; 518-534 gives 0.59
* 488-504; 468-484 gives 0.89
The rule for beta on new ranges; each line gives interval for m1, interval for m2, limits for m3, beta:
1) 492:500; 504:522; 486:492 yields 102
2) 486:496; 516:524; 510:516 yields 96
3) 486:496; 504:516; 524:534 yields 94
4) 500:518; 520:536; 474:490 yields 102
